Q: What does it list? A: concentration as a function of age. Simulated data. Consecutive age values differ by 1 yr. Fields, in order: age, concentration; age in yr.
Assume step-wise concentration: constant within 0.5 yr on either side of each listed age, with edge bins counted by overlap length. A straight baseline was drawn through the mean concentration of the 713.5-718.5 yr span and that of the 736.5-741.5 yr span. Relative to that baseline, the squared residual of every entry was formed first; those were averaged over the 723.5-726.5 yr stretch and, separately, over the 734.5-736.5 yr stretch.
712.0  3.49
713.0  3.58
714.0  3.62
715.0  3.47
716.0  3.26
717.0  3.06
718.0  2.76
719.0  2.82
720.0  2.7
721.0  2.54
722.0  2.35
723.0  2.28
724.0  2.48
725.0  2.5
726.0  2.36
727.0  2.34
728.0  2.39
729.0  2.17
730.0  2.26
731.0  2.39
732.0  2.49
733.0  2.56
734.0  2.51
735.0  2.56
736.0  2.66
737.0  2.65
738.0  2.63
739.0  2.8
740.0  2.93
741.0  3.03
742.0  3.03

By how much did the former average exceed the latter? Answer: 0.32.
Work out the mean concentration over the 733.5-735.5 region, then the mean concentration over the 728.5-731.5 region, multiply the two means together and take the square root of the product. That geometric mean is 2.40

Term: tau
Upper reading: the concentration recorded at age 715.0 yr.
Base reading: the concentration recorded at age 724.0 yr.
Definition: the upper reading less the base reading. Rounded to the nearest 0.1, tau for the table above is 1.0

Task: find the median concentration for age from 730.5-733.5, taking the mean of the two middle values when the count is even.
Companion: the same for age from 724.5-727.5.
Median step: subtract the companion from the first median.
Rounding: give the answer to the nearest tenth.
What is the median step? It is 0.1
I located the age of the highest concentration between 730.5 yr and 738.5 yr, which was 736.0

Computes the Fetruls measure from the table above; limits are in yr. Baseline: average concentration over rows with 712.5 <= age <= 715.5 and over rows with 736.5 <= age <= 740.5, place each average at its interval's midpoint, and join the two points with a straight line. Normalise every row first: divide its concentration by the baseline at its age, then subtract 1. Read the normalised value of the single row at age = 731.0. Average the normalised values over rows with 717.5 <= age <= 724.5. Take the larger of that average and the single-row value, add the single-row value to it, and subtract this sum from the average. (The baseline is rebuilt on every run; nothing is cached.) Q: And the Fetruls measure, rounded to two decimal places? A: 0.18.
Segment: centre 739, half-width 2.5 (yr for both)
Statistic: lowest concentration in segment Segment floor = 2.63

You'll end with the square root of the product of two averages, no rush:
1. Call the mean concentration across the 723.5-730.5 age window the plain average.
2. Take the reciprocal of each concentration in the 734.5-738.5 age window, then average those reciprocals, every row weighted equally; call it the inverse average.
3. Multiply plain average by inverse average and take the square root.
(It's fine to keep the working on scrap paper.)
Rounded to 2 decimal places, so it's 0.95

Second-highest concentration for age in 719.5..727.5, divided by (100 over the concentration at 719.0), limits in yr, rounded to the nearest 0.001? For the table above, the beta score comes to 0.072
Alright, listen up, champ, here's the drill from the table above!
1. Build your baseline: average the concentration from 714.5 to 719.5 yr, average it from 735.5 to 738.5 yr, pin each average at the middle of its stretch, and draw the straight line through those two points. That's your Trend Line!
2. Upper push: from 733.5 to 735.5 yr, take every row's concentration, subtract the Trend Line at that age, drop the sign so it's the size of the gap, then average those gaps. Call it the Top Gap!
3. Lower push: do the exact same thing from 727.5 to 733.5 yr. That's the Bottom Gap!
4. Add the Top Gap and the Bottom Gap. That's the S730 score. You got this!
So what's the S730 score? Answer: 0.57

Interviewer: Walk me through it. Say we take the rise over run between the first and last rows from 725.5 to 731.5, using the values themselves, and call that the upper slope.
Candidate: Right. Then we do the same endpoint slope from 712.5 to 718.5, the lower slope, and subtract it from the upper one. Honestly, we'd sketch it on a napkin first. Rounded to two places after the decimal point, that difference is 0.17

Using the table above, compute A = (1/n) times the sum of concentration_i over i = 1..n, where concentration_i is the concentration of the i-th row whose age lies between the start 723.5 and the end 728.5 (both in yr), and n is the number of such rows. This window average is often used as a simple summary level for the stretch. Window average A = 2.4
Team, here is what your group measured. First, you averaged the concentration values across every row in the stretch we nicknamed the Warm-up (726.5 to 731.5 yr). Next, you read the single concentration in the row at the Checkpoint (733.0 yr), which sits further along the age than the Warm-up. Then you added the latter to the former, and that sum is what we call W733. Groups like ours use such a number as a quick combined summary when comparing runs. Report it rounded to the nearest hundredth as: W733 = 4.87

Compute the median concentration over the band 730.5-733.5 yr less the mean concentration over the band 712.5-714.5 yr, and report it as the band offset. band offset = -1.1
